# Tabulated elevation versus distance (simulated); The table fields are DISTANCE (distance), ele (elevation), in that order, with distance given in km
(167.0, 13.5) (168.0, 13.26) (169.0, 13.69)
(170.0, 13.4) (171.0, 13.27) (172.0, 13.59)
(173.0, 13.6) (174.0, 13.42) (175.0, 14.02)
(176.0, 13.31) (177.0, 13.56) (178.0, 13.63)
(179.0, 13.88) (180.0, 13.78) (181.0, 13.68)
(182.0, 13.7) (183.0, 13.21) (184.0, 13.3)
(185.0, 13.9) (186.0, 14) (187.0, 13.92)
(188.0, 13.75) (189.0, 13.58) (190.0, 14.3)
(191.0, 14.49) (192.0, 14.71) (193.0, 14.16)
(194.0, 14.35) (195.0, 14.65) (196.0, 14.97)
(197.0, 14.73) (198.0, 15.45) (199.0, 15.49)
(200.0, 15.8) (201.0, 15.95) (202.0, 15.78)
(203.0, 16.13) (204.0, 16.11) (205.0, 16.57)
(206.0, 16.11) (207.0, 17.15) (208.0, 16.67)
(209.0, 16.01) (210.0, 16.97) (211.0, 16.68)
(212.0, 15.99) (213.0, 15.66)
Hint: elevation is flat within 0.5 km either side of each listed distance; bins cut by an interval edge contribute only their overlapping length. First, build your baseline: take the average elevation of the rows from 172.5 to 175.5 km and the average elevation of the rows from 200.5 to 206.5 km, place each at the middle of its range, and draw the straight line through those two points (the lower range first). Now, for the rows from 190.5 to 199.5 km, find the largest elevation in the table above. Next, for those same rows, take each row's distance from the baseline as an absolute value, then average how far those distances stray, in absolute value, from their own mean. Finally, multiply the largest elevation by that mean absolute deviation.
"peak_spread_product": 3.9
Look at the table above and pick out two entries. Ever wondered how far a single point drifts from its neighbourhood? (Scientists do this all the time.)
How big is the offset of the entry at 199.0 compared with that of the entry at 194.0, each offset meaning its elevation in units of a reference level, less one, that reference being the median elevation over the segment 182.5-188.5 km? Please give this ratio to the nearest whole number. 3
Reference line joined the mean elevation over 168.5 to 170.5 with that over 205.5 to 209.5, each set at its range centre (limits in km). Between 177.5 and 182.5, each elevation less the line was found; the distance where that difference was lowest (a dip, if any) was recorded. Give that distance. 182.0 km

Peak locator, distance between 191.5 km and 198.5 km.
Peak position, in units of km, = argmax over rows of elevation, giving 198.0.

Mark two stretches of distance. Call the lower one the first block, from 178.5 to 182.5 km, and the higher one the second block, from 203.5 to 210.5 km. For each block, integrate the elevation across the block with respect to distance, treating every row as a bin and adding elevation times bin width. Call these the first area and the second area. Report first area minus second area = -61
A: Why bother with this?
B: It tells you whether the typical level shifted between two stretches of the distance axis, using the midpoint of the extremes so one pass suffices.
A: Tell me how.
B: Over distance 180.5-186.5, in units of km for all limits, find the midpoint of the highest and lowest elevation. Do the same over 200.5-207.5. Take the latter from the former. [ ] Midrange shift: -2.9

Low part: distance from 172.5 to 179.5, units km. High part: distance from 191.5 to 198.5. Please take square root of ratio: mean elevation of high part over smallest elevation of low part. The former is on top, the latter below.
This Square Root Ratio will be 1.05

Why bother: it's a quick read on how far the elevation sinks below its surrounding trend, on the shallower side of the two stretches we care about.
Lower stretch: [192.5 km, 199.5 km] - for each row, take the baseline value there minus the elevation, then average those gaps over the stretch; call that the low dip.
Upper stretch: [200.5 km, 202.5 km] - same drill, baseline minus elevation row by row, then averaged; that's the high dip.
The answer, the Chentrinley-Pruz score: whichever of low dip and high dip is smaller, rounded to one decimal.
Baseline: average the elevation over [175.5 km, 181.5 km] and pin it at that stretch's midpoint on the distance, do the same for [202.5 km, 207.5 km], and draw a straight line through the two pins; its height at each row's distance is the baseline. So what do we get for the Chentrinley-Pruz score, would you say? 0.2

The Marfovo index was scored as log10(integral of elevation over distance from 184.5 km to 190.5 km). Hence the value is 1.9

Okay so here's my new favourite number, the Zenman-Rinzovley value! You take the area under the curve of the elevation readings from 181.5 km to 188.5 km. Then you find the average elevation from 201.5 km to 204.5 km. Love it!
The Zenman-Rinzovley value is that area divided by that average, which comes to 6.0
